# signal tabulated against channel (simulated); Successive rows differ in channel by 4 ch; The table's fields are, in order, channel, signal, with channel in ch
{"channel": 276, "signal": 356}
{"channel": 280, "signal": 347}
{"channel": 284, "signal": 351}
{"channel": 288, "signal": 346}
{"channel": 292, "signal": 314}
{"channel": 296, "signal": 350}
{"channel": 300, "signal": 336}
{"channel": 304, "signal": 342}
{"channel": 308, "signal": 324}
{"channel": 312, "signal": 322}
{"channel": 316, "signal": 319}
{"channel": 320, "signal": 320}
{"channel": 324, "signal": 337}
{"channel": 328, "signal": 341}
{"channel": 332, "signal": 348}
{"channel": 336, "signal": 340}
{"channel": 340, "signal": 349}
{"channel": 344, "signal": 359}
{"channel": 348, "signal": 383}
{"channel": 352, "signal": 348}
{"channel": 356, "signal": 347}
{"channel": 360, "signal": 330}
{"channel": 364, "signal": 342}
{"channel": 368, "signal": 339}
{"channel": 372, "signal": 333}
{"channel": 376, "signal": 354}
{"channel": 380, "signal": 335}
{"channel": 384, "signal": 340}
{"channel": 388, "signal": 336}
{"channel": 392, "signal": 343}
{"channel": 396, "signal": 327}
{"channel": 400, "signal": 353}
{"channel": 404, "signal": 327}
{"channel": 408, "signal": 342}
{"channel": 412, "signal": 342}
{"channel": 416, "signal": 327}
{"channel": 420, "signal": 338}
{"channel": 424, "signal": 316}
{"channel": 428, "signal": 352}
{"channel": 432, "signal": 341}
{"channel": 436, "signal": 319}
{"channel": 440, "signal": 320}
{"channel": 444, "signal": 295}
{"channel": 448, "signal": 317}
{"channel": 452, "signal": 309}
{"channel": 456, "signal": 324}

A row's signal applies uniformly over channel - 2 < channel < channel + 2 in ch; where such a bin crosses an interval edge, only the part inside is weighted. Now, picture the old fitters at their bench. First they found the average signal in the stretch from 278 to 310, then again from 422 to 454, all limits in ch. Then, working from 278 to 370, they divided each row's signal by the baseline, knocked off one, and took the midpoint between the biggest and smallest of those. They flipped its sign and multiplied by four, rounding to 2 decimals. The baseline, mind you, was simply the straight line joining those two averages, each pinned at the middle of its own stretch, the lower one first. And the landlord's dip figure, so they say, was -0.16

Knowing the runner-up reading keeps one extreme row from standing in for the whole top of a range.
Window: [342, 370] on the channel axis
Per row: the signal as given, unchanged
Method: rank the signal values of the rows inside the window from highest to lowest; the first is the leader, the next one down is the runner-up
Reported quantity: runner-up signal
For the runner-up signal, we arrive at 359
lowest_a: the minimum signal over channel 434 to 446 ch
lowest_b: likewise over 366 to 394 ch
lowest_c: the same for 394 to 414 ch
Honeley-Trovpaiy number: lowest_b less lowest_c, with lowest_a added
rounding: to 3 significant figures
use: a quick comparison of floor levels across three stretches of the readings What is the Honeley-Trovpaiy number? 301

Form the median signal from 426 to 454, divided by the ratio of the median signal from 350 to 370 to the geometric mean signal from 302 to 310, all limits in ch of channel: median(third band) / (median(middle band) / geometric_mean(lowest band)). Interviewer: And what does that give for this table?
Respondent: 310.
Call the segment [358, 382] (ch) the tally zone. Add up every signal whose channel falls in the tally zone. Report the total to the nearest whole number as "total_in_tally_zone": 2033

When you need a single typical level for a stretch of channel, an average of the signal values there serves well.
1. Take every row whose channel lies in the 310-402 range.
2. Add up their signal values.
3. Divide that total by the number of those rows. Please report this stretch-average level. 341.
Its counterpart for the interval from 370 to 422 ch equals 338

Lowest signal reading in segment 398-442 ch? 316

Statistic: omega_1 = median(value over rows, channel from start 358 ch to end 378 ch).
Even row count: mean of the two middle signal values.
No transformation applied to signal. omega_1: 339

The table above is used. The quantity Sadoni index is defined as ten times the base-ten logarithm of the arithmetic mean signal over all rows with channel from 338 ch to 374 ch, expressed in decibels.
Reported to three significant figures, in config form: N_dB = 25.4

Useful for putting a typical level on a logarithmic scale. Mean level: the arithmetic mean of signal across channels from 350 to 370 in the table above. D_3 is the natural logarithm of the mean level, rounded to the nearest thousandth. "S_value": 5.832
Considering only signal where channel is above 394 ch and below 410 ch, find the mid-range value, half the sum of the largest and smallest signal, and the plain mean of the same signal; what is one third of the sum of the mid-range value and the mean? 226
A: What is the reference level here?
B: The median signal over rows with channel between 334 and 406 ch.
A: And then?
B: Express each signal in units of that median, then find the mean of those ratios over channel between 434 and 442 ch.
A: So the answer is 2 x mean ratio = 1.87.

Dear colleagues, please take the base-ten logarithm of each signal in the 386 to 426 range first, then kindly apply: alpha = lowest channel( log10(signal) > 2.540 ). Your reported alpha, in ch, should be 400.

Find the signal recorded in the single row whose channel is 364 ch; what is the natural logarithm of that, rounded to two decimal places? 5.83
